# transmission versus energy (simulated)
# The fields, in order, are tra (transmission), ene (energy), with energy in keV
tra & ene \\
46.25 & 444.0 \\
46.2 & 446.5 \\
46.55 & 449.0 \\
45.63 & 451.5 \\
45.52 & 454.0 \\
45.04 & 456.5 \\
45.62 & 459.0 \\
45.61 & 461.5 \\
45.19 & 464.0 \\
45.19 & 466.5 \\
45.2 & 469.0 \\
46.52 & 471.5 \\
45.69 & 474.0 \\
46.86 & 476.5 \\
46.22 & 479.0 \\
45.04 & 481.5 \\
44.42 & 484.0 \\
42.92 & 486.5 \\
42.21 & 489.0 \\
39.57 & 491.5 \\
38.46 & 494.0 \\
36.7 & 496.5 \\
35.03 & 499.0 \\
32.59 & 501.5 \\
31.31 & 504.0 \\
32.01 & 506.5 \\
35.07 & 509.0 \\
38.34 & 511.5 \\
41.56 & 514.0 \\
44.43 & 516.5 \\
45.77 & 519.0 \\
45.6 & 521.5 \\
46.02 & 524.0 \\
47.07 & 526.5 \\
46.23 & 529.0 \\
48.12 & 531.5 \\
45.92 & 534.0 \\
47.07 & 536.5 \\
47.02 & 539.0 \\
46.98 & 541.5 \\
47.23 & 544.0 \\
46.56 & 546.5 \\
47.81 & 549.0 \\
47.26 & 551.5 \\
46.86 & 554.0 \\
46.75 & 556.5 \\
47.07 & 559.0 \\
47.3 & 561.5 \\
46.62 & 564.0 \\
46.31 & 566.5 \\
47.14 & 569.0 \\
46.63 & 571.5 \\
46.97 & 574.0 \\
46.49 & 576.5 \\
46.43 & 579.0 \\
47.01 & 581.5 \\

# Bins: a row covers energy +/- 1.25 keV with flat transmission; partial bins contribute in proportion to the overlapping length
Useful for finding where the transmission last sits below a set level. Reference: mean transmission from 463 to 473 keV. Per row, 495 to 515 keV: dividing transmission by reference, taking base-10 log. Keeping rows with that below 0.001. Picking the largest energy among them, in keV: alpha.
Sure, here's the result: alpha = 514.0 keV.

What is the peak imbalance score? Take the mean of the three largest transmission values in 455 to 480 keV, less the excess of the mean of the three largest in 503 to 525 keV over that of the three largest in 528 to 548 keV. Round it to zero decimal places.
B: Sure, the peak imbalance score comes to 48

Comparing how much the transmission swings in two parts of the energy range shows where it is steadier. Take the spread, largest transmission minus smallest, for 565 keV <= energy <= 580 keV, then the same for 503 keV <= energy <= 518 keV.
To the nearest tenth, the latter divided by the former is 15.8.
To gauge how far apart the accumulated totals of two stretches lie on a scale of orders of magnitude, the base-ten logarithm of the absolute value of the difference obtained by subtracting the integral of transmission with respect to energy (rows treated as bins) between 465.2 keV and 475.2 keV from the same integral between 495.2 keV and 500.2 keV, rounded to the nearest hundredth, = 2.44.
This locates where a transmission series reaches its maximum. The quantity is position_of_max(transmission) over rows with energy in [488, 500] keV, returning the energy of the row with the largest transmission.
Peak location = 489.0 keV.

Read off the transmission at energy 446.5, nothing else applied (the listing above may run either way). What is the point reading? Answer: 46.2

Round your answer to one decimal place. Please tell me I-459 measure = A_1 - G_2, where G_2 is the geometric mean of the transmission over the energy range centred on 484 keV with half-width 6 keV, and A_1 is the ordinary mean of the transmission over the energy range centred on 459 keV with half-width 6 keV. 1.3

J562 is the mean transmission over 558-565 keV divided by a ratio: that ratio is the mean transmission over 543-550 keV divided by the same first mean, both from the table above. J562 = 47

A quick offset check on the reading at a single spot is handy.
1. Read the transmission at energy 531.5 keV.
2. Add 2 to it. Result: 50.1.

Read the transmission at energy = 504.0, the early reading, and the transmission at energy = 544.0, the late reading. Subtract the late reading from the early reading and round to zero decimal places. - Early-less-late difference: -16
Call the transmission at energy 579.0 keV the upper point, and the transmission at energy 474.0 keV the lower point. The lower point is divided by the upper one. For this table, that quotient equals 0.98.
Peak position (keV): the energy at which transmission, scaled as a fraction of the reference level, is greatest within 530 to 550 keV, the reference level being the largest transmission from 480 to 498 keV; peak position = 531.5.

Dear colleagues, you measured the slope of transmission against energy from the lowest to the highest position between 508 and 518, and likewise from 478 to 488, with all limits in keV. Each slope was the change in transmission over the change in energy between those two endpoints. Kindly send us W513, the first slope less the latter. 1.7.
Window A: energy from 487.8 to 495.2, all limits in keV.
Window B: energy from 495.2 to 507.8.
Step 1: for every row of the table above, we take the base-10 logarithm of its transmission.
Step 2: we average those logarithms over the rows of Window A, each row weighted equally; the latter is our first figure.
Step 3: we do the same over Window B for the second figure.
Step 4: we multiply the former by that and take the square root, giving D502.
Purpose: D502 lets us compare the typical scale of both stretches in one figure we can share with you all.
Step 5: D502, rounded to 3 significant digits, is 1.56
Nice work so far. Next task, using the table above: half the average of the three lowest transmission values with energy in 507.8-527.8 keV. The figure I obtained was 19.2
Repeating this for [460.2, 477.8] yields 22.6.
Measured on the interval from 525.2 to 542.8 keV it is 23.2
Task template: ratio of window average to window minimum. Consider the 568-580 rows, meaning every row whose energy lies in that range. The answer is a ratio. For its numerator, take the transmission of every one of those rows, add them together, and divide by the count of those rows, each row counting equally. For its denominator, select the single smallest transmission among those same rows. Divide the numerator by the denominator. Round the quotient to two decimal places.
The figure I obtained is 1.01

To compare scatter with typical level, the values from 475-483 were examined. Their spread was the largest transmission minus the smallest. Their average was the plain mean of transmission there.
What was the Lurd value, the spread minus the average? -44.2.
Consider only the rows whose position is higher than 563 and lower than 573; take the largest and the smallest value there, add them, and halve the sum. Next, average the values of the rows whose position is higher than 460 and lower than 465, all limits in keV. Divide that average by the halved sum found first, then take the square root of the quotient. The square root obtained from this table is 0.986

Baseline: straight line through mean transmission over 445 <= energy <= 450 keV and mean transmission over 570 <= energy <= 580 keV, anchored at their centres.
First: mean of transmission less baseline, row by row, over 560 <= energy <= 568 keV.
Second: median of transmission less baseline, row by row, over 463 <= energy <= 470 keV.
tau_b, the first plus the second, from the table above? -1.1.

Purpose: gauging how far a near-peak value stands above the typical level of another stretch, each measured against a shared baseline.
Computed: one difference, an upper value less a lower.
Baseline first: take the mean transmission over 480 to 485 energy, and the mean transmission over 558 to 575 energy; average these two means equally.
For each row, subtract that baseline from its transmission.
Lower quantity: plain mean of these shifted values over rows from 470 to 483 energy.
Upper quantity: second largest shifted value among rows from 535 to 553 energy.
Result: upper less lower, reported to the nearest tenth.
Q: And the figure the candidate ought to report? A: 1.2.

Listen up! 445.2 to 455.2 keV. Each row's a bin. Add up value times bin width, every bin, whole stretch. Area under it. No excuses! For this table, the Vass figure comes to 460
